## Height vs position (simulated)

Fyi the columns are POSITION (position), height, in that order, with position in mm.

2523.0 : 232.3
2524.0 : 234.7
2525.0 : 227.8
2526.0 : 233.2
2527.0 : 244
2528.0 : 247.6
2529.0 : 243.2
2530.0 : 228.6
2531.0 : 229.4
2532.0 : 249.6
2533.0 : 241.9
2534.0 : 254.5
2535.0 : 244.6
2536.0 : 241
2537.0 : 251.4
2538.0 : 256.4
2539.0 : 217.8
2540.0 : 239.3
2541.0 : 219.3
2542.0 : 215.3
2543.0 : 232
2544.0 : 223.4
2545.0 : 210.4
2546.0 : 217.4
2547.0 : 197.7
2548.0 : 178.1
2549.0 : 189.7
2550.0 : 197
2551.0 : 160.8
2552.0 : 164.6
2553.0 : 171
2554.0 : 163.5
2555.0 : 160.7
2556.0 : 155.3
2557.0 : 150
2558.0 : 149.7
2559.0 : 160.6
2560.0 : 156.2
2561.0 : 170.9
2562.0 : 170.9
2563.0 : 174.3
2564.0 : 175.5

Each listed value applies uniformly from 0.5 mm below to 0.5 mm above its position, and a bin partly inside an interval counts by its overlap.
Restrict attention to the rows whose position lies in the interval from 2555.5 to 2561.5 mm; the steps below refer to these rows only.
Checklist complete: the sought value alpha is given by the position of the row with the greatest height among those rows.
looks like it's 2561.0 mm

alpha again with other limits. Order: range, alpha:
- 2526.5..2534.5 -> 2534.0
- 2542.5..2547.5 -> 2543.0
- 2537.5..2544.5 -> 2538.0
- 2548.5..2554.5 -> 2550.0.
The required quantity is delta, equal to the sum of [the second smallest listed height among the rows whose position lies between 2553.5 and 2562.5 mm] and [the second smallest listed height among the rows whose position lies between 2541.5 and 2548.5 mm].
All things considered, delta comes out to 348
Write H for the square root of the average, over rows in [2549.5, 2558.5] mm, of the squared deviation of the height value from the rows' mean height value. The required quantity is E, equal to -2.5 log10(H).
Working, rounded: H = 13.5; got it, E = -2.82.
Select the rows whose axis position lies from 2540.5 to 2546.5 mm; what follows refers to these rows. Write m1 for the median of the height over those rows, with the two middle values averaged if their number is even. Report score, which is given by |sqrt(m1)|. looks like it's 14.8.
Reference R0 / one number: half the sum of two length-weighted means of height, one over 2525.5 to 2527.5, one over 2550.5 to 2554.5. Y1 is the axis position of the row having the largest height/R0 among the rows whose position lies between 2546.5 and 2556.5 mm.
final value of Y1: 2547.0 mm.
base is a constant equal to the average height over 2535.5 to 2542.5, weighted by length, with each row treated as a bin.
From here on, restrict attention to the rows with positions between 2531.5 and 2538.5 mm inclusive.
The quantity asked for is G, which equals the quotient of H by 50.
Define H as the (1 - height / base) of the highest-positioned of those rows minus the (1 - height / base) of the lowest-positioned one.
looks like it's -0.0006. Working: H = -0.03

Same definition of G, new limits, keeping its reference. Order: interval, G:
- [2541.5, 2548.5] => 0.0032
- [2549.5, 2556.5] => 0.0036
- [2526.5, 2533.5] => 0.0002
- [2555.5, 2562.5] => -0.0013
